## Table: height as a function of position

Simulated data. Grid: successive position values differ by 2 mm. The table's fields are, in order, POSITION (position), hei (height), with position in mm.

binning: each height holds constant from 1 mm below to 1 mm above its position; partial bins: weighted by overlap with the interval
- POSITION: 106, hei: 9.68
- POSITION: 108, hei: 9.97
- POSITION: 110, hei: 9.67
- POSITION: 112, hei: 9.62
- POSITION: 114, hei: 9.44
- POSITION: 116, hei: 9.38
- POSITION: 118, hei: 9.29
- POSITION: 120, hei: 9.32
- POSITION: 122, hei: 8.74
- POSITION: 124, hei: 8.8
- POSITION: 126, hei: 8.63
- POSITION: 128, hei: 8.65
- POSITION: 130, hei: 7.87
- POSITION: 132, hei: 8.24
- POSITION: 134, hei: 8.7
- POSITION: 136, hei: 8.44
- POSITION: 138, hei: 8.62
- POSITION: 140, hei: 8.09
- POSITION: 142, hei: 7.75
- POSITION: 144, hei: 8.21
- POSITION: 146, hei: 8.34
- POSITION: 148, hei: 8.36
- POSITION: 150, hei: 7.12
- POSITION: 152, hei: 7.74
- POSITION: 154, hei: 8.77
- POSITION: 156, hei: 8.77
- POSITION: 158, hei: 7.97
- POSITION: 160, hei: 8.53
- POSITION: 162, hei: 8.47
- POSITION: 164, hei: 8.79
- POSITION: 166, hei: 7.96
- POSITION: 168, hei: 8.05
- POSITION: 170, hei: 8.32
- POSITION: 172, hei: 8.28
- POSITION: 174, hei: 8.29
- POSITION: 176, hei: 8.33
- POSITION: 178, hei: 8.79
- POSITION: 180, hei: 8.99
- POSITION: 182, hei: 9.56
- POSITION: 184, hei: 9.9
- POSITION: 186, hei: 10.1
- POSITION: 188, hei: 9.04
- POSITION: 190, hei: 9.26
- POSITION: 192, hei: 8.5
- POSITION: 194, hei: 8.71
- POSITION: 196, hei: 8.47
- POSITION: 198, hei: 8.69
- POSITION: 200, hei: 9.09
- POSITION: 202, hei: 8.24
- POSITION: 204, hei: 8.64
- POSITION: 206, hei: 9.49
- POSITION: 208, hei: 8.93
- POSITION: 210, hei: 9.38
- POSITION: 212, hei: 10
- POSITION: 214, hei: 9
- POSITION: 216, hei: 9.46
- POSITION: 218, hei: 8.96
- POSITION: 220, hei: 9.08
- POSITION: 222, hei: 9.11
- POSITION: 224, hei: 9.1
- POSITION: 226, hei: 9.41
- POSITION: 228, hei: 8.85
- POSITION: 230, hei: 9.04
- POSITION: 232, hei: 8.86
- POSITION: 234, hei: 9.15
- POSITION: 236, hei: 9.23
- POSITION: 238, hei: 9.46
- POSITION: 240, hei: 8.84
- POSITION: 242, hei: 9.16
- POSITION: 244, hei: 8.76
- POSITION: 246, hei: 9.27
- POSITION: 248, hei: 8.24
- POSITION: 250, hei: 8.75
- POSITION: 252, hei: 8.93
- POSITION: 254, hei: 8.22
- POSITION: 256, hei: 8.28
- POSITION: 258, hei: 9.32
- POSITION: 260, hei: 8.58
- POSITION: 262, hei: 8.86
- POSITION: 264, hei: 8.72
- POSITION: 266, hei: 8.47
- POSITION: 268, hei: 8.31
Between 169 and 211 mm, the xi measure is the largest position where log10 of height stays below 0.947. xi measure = 204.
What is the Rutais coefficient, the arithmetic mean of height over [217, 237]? 9.08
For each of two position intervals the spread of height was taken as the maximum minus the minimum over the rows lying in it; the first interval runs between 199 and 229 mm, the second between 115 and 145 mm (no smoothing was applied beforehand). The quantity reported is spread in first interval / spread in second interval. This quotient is 1.08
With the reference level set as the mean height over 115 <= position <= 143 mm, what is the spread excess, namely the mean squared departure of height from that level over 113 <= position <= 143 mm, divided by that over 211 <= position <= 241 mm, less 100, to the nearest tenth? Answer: -99.3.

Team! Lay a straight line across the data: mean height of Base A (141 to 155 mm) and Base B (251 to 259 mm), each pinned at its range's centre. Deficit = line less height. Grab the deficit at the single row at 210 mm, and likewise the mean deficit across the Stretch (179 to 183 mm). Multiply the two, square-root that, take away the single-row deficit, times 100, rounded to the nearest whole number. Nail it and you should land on 196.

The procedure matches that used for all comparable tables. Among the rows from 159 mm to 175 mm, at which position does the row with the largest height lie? 164 mm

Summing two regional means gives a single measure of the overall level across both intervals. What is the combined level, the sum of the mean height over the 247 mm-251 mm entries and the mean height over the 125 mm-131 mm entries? 16.9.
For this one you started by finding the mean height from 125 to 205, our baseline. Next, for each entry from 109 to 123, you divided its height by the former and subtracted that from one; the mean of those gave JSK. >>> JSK -0.096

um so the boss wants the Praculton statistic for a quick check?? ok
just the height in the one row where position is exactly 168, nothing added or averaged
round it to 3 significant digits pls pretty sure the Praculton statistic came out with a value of 8.05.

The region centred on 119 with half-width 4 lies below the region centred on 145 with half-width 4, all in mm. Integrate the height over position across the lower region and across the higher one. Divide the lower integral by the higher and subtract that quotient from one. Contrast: -0.12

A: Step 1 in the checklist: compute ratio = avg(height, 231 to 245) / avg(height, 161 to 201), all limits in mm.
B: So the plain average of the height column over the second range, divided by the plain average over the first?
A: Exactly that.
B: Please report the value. 1.03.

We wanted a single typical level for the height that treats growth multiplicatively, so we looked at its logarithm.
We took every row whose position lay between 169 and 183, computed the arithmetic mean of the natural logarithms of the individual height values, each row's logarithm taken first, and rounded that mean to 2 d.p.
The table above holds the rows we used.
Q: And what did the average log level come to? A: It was 2.16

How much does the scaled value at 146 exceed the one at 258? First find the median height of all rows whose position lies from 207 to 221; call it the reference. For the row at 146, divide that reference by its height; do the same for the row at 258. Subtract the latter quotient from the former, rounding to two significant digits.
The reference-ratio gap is 0.11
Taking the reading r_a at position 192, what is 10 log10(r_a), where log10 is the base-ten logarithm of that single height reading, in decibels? 9.29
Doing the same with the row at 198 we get 9.39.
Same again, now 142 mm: 8.89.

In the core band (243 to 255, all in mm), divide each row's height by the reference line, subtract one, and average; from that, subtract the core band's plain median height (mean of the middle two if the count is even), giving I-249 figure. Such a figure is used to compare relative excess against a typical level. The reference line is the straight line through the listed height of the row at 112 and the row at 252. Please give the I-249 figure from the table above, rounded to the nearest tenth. -8.8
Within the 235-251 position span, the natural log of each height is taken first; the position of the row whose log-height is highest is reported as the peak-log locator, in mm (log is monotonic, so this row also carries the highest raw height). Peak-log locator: 238 mm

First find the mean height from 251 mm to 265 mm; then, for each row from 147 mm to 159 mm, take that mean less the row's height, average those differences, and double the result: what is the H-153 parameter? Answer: 1.2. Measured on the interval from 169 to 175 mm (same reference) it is 0.8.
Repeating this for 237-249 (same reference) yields -0.5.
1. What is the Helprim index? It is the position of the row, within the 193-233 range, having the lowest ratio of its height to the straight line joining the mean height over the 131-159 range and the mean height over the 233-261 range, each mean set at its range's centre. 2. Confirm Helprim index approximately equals 202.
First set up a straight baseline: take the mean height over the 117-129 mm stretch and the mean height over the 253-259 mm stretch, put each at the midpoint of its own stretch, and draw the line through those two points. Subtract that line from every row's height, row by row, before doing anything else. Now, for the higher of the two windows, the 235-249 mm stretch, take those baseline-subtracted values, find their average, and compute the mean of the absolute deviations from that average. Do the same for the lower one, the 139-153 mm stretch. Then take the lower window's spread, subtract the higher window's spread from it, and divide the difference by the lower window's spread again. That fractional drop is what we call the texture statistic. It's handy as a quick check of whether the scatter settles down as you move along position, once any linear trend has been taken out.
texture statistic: 0.1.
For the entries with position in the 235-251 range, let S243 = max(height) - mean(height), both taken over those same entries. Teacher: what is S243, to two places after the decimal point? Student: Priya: 0.50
